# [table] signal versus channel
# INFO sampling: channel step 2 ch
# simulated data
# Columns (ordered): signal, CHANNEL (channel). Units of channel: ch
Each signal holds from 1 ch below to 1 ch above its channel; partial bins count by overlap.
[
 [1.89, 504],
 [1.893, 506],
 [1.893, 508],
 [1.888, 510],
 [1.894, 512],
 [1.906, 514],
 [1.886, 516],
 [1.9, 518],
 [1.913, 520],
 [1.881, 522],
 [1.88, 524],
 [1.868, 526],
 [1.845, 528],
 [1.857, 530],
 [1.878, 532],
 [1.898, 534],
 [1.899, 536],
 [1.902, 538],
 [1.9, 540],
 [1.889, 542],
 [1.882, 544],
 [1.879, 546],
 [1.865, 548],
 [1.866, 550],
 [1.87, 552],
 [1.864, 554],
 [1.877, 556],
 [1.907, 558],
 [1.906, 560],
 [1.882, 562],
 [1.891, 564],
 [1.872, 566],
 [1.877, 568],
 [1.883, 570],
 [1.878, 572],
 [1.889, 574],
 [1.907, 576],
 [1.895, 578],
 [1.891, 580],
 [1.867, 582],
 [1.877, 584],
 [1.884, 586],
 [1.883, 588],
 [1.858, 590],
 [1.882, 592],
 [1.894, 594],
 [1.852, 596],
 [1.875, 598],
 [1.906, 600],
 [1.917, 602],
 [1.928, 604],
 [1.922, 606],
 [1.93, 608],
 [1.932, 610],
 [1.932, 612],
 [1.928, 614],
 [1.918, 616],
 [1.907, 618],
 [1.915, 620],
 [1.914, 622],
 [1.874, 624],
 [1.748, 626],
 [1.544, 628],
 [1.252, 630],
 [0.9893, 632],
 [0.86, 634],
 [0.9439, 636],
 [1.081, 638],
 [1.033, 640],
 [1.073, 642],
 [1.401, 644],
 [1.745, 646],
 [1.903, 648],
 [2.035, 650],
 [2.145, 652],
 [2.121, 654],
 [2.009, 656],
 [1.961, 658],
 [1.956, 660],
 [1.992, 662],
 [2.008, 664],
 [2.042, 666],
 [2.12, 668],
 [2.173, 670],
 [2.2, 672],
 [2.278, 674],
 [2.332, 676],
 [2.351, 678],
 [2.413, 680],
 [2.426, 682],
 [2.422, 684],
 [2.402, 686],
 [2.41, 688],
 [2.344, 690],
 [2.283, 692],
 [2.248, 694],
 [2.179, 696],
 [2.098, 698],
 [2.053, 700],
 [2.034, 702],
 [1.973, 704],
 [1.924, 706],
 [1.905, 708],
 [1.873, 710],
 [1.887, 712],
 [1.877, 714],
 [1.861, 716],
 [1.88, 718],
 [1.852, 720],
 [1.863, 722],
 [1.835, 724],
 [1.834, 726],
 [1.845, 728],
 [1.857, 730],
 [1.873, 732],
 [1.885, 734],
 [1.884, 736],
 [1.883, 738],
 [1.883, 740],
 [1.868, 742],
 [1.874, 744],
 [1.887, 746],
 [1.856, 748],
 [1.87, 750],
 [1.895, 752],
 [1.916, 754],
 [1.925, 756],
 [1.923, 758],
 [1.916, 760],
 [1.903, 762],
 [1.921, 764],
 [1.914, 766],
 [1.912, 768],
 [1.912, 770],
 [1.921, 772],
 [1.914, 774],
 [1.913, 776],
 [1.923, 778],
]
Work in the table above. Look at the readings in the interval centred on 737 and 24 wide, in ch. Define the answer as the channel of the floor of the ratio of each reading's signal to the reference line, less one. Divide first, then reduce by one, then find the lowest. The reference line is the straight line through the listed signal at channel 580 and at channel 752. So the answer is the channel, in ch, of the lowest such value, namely 726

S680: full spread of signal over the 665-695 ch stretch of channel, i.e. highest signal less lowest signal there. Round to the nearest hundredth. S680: 0.38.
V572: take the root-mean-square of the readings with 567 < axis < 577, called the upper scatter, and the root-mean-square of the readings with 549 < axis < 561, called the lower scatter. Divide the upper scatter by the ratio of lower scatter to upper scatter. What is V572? 1.89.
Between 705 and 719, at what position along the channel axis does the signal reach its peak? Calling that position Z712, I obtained 706 ch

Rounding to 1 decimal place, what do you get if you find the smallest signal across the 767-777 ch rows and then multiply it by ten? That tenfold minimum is 19.1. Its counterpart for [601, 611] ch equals 19.2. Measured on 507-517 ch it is 18.9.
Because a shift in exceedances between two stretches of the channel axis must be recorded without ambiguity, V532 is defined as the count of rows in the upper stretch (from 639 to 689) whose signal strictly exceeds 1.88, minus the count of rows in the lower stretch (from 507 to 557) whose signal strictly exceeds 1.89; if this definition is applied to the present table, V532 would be 12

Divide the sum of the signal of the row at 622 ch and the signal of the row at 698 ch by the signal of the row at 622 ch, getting 2.10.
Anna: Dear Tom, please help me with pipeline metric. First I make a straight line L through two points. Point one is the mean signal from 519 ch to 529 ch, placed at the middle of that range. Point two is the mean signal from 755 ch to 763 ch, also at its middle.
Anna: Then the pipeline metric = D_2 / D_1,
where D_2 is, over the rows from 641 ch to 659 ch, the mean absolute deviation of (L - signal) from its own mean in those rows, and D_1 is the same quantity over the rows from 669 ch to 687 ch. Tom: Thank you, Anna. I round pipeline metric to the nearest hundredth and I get 3.59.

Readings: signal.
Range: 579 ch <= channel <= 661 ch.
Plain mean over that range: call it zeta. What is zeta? 1.74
